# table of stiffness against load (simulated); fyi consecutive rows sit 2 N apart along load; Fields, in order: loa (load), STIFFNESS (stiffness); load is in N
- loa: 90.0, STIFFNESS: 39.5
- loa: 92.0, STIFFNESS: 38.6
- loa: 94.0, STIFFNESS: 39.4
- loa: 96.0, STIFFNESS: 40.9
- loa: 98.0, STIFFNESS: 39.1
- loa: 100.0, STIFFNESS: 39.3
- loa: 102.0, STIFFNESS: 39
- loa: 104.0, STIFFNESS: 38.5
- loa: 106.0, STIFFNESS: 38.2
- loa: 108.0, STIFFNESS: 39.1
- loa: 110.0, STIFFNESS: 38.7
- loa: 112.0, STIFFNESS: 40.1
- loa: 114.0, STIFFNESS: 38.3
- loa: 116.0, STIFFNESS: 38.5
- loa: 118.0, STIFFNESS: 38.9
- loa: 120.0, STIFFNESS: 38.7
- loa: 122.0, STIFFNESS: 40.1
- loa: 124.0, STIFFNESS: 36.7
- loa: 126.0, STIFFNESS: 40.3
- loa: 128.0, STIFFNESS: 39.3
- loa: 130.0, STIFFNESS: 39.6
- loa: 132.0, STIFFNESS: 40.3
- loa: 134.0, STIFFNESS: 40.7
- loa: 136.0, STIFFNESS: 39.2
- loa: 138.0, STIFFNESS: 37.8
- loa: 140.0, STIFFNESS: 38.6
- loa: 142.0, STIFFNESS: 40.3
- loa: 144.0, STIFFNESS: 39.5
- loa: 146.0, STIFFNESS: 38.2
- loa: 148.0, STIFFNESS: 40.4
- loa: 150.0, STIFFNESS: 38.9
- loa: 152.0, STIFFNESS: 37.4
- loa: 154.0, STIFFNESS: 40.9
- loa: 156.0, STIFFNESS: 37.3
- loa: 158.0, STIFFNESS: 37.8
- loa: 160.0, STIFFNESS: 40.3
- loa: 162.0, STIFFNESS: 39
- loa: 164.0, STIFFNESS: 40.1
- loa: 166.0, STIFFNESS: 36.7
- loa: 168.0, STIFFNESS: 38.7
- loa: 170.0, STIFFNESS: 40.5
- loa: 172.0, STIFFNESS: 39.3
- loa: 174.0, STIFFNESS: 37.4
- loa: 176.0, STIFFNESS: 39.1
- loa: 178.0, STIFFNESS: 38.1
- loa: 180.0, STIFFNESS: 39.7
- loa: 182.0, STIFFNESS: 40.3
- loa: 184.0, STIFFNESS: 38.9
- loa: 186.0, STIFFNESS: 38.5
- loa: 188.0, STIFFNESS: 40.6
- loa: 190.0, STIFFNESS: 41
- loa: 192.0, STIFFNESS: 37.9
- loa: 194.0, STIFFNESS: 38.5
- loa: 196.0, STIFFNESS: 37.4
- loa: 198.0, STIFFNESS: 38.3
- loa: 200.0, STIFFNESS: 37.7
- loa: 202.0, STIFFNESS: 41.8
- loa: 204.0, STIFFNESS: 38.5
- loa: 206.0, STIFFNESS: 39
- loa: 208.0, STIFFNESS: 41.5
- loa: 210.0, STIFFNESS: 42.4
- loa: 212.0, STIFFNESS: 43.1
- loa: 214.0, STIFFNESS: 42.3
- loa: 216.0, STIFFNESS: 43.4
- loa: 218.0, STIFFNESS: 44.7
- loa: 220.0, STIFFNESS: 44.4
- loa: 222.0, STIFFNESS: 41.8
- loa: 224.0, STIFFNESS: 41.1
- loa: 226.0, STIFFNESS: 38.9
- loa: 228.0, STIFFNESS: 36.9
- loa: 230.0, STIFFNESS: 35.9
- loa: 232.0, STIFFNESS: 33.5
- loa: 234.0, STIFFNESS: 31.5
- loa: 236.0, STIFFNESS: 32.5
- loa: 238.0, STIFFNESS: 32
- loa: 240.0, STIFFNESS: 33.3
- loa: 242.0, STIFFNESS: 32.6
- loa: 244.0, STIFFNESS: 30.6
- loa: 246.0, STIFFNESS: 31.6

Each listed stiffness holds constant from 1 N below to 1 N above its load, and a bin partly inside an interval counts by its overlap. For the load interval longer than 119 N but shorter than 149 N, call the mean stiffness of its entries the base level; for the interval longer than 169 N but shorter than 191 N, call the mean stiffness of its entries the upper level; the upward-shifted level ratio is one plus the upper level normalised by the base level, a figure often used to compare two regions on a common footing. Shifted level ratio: 2.00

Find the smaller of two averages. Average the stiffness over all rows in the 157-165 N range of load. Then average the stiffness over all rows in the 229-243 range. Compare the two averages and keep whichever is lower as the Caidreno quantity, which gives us 33.0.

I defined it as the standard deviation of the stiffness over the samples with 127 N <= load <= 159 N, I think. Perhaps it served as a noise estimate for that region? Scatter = 1.2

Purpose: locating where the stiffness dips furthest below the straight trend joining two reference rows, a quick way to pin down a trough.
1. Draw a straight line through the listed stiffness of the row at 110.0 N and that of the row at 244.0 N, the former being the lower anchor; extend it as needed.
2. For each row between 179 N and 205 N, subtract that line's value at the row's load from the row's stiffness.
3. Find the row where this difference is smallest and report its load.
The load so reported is 196.0 N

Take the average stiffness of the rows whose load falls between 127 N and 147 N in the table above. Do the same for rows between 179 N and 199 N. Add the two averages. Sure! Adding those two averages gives 78.5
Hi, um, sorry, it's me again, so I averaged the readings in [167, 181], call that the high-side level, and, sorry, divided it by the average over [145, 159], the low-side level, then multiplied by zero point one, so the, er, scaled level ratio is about 0.101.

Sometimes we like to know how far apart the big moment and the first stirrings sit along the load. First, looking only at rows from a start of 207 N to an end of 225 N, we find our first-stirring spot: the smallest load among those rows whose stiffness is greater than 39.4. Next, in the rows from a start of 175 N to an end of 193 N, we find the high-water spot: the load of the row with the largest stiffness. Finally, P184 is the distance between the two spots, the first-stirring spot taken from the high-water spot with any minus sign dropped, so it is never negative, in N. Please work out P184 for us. 18 N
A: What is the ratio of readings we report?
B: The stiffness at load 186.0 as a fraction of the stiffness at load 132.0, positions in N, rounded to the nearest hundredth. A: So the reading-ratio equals 0.96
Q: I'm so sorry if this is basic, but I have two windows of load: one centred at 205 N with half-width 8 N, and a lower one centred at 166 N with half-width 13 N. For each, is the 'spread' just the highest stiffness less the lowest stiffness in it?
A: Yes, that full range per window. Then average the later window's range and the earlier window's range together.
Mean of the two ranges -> 4.8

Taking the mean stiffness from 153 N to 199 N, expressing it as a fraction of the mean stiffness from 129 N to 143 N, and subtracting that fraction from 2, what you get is 1.01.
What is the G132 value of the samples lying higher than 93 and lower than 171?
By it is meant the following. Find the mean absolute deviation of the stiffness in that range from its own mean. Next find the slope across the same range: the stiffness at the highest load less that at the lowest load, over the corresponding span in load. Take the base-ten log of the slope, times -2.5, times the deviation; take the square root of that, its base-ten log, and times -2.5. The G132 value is -0.76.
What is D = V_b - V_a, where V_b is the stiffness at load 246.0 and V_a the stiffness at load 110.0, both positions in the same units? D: -7.1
